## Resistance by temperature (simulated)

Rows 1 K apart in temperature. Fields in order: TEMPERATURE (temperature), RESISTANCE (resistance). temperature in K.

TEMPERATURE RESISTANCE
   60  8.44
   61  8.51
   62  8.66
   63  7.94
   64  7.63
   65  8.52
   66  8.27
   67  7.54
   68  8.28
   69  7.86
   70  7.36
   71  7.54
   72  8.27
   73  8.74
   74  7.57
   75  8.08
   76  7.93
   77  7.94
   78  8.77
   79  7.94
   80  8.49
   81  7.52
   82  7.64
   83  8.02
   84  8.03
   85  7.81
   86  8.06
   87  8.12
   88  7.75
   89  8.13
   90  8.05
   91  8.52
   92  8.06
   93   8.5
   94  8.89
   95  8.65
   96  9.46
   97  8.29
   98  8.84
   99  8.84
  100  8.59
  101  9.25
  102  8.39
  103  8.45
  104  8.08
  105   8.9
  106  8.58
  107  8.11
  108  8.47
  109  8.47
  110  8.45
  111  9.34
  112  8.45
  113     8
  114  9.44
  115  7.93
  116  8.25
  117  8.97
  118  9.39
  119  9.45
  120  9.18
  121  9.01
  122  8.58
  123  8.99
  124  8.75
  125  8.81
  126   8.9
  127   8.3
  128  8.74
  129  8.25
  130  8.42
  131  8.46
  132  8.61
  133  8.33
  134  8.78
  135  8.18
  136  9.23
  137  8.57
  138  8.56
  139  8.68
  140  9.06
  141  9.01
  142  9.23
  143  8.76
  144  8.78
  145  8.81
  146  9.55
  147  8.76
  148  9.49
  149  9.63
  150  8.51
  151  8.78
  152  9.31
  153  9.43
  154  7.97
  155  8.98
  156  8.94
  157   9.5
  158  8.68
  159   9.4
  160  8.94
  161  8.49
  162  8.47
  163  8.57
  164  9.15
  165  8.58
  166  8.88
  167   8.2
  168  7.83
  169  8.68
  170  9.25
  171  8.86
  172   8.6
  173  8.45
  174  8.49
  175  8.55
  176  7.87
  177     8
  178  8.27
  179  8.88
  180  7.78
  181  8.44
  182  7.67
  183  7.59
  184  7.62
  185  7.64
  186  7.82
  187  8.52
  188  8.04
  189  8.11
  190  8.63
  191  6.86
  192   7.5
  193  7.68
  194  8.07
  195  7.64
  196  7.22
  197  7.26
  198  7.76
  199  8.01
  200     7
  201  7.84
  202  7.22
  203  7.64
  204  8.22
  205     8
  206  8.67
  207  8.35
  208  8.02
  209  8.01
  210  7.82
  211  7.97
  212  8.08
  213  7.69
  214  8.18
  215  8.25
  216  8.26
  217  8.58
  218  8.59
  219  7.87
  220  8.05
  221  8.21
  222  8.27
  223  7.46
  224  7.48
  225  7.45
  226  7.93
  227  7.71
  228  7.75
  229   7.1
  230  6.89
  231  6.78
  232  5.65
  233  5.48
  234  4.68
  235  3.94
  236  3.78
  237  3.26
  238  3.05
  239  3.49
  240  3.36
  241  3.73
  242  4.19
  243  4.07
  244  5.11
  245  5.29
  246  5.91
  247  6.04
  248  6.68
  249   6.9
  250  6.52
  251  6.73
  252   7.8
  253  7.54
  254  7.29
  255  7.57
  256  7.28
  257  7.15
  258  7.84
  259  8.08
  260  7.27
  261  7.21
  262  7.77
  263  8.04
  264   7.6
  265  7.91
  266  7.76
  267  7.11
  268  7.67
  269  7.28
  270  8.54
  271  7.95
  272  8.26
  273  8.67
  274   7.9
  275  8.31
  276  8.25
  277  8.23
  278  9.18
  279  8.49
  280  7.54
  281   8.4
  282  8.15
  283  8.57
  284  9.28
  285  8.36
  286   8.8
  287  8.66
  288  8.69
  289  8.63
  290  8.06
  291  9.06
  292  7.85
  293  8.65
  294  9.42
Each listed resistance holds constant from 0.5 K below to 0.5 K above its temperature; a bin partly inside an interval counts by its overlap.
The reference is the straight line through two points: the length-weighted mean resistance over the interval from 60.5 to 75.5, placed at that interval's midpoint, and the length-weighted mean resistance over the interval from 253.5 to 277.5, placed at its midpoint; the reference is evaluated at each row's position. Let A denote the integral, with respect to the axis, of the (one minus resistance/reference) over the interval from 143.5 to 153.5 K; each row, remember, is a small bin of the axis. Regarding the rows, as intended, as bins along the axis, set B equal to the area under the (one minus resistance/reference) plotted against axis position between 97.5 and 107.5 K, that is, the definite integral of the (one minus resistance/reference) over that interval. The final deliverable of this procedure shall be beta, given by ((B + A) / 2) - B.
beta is -0.36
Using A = -1.5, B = -0.7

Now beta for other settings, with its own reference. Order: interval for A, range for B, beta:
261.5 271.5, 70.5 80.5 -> 0.07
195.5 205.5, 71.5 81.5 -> 0.22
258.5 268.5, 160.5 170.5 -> 0.53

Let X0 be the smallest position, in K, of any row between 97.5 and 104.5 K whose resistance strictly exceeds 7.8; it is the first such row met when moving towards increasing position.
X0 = 98 K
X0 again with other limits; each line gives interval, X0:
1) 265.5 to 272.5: 270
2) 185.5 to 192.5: 186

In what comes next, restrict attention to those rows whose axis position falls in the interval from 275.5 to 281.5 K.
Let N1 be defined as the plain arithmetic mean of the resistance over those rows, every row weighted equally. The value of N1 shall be 8.3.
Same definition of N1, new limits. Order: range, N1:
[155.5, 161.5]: 9.0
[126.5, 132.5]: 8.5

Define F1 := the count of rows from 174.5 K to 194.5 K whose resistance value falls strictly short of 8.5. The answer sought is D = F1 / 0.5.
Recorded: 32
